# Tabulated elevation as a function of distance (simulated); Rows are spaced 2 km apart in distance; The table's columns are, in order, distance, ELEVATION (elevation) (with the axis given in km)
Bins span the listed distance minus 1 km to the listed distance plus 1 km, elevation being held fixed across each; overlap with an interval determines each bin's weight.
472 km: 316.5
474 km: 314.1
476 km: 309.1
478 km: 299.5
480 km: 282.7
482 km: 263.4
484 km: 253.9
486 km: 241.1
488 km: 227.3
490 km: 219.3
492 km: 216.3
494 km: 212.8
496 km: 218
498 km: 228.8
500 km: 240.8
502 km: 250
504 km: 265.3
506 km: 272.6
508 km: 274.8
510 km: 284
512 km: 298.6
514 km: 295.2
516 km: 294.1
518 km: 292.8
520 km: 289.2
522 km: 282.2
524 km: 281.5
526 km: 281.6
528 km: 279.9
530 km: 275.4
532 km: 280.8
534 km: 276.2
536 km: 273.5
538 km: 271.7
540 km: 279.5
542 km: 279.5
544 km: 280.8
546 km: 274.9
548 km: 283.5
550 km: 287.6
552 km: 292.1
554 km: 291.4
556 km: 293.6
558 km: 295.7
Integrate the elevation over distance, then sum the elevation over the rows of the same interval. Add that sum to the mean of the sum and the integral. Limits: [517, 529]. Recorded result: 4268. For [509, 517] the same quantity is 2930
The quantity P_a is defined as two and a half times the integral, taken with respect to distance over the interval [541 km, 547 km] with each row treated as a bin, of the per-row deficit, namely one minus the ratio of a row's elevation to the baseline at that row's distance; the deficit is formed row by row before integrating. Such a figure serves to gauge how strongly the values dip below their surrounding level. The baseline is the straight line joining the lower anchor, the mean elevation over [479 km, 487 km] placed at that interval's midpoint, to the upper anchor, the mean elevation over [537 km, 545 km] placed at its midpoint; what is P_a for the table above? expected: 0.0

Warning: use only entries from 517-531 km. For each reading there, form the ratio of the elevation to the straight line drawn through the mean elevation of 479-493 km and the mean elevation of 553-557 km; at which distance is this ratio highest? 518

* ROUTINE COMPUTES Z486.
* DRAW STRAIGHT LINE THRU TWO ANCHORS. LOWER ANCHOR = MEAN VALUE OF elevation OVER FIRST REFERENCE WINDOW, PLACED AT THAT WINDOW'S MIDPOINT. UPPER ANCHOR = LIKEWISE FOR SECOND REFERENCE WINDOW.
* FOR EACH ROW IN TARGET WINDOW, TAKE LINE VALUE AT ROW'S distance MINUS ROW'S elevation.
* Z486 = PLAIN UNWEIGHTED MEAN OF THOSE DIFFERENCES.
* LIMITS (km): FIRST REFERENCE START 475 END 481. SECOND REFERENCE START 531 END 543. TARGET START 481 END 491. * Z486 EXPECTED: 53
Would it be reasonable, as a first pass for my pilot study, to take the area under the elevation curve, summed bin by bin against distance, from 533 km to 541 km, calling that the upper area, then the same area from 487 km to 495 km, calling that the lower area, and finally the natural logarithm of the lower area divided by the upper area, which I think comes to -0.23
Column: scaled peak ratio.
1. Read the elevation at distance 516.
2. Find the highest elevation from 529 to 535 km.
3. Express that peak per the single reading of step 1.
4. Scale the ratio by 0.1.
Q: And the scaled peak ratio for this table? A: 0.095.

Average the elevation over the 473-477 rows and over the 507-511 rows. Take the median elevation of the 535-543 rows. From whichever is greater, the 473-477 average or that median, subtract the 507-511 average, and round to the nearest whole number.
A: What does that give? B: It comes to 32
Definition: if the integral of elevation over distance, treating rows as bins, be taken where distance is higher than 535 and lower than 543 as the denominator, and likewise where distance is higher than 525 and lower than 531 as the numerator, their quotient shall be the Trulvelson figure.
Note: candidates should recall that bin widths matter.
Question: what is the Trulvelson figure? 0.76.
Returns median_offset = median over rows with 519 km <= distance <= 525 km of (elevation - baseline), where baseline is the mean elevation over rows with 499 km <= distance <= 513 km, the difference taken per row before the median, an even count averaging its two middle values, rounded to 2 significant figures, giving 13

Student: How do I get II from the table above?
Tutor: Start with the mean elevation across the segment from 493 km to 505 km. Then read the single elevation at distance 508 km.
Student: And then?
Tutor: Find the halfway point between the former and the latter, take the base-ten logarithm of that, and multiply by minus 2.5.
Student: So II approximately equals -6.02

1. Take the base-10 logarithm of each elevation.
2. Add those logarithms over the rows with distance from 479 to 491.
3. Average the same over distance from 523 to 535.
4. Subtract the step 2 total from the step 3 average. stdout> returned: -11.9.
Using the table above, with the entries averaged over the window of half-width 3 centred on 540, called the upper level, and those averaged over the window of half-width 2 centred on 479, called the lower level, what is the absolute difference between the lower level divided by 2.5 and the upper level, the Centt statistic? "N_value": 160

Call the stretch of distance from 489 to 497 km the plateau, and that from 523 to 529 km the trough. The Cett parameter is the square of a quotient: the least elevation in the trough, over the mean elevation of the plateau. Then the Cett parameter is 1.67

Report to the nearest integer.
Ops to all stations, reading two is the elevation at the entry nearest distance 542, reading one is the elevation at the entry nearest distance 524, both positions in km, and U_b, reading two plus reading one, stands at 561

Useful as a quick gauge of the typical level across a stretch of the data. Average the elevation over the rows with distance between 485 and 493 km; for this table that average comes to 226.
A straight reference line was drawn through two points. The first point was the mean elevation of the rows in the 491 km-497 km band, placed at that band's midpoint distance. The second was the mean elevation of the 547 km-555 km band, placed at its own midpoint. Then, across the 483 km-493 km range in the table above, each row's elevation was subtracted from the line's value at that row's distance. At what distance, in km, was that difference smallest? 484 km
